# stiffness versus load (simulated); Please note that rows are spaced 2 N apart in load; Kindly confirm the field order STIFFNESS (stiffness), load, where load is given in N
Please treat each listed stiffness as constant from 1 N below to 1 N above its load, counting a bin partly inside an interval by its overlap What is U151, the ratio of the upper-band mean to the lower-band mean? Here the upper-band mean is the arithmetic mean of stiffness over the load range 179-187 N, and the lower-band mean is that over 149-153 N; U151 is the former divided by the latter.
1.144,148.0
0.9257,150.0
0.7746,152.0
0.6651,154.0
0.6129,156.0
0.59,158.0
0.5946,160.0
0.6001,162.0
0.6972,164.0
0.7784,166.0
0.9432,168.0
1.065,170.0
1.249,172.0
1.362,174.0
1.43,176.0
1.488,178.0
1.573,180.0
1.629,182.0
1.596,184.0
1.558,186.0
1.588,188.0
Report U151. 1.9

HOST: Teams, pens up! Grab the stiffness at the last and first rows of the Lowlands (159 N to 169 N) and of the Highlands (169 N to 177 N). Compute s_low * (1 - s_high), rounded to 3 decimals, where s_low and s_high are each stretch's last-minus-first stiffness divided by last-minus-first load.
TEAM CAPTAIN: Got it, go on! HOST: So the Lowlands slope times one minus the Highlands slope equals 0.041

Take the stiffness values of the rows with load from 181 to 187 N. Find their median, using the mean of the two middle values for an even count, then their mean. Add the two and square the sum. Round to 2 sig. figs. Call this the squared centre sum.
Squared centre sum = 10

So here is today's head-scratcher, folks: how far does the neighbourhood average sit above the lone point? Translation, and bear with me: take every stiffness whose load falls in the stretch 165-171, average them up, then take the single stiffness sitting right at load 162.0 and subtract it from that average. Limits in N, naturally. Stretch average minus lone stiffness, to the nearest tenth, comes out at 0.3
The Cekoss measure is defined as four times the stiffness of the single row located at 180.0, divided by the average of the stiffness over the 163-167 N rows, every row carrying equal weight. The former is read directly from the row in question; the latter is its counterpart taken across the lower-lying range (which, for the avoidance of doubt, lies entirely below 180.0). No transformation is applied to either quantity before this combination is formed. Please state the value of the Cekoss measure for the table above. 8.5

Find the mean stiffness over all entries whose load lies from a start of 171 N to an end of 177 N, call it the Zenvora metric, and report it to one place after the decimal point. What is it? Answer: 1.3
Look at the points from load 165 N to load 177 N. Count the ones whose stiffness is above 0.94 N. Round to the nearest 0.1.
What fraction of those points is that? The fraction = 0.8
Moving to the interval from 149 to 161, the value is 0.0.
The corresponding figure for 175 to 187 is 1.0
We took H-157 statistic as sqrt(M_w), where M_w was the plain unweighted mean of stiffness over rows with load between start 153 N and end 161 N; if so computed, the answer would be 0.78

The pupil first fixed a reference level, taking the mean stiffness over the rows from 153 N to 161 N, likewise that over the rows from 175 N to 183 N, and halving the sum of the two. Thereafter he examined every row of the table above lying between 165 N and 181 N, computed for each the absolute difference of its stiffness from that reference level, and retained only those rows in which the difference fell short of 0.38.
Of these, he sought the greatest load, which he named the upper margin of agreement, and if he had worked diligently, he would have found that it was 176.0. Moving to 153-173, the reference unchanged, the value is 172.0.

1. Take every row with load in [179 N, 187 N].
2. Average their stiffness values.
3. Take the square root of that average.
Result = 1.26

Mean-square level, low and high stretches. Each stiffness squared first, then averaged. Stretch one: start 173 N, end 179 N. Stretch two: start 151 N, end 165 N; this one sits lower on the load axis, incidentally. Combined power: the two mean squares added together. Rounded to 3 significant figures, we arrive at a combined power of 2.46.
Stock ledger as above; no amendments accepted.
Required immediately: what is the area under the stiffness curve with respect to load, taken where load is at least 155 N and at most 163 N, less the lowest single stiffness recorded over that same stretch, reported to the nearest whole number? 4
